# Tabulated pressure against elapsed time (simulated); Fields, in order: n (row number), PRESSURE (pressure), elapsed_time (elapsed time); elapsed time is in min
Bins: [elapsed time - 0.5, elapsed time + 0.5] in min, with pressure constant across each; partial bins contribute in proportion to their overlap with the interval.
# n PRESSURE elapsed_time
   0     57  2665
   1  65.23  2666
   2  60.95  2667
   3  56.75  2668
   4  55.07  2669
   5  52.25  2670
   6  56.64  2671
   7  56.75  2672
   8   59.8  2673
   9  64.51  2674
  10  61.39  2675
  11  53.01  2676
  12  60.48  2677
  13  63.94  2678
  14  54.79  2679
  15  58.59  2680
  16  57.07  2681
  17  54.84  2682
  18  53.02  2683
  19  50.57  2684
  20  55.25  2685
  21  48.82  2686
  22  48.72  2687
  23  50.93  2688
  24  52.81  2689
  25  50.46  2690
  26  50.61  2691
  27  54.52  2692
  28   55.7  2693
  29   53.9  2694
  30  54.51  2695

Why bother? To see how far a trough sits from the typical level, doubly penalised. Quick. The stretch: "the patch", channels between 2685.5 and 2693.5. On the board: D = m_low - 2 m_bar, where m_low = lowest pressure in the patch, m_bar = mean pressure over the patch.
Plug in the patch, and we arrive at -54.4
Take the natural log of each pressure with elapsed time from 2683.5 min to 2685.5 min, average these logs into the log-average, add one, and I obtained 4.97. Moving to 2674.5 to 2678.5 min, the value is 5.09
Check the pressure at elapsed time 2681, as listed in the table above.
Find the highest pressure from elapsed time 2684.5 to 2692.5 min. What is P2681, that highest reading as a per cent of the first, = 97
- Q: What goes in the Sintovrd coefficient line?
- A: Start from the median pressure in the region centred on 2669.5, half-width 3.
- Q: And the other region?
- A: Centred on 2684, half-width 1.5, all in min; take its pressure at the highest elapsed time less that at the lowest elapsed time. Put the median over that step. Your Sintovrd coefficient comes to 25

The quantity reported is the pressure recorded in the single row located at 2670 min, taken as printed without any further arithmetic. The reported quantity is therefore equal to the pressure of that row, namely 52.25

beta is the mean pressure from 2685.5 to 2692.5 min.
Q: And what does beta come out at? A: 51.0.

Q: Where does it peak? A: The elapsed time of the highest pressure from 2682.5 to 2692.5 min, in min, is 2685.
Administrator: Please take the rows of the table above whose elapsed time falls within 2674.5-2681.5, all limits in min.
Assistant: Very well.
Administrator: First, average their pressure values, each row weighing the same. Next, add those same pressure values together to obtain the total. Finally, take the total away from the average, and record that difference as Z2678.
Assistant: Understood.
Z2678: -351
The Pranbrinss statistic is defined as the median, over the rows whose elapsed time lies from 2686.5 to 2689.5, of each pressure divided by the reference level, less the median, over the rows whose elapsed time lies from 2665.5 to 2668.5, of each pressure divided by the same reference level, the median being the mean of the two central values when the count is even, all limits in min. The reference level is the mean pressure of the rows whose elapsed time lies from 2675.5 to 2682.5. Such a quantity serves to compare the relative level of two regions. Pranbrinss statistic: -0.17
